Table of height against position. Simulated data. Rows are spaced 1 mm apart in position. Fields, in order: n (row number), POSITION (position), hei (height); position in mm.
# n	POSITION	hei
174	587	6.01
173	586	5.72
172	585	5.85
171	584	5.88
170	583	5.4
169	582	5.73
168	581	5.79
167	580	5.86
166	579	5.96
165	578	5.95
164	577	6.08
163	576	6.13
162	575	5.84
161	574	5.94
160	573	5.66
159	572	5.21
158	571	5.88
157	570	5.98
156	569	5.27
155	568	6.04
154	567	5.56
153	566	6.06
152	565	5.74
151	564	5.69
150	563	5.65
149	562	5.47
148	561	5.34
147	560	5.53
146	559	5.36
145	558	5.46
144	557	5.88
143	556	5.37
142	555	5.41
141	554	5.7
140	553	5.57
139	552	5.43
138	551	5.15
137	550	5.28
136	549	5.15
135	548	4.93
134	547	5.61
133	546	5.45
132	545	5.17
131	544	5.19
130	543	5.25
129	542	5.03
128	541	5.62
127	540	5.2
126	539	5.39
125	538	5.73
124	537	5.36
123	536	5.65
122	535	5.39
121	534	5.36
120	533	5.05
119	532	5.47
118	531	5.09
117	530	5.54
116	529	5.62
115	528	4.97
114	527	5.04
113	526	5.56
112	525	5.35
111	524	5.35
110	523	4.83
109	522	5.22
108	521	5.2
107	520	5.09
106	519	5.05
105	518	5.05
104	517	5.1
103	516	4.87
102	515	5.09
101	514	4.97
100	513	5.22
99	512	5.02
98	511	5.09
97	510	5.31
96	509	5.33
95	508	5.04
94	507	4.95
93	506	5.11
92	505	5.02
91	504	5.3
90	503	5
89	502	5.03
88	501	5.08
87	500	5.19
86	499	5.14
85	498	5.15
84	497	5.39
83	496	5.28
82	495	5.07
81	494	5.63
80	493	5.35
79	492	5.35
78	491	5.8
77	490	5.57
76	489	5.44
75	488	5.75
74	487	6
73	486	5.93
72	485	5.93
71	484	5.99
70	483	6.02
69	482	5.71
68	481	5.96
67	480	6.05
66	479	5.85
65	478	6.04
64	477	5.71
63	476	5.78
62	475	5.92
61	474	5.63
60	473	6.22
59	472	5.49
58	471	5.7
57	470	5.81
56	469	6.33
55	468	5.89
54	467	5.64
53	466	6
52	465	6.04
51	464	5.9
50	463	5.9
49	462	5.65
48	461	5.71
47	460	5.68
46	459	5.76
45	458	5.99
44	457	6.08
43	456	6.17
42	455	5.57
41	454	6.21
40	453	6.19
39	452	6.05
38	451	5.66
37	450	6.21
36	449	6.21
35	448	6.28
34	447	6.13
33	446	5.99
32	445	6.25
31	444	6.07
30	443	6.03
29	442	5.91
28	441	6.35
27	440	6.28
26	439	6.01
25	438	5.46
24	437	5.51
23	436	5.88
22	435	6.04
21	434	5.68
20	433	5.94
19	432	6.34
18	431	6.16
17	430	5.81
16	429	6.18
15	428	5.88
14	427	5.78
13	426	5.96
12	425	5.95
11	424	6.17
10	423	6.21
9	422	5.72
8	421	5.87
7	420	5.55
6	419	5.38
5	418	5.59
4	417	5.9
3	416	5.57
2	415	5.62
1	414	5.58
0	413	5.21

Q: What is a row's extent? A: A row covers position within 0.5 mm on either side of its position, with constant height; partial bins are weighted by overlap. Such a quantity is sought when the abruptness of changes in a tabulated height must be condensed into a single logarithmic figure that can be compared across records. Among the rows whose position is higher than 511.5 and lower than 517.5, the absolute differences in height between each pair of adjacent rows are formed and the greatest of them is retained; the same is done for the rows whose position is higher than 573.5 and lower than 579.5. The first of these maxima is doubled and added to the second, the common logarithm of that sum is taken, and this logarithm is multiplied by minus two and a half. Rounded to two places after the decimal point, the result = 0.26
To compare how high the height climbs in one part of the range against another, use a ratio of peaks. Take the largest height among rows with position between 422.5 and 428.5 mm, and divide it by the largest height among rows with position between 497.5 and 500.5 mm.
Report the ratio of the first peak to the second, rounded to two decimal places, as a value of 1.20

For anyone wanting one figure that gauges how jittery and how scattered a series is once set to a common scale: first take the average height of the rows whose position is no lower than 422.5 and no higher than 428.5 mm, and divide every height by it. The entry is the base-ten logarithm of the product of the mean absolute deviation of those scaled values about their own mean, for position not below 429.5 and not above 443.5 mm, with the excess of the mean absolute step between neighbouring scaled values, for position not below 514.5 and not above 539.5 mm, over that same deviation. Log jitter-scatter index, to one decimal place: -3.7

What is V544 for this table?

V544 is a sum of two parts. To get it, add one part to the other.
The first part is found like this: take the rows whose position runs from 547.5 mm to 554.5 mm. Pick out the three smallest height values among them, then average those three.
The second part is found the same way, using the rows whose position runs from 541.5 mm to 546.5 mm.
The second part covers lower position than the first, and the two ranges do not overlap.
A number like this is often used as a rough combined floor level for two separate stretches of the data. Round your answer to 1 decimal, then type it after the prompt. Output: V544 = 10.2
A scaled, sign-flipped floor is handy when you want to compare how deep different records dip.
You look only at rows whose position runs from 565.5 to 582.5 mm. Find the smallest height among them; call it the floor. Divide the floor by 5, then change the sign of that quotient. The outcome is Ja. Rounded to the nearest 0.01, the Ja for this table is -1.04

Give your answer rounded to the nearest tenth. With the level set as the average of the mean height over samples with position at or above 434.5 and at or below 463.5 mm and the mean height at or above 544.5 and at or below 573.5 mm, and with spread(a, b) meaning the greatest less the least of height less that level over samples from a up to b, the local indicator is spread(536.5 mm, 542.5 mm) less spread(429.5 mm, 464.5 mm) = -0.2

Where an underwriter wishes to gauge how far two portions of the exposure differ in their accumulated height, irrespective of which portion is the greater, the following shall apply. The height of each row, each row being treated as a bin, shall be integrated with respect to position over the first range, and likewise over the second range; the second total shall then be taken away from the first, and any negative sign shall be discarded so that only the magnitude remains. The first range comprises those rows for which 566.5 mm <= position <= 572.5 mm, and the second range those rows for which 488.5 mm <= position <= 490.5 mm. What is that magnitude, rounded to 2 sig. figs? 23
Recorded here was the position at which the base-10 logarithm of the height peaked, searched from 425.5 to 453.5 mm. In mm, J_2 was 441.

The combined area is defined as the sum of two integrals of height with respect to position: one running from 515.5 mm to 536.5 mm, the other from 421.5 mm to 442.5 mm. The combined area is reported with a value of 235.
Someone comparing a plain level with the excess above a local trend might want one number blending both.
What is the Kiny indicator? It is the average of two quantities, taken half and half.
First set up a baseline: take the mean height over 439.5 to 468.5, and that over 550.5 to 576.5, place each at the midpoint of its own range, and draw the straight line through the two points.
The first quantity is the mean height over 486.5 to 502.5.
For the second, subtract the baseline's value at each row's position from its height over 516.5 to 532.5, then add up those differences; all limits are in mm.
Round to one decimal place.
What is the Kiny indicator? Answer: -1.6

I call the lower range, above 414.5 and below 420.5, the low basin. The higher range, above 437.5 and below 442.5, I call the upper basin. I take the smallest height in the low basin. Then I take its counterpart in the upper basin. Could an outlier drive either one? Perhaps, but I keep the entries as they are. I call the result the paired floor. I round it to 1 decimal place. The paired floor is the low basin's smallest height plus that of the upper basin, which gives 10.8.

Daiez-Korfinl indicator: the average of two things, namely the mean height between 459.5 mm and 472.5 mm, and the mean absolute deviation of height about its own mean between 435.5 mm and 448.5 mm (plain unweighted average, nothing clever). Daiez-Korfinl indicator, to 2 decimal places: 3.01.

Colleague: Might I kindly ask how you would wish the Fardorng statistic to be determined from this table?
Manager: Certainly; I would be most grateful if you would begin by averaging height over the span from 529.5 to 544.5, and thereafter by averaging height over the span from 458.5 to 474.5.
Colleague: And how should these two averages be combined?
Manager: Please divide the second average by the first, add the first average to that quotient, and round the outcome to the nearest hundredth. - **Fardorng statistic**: 6.44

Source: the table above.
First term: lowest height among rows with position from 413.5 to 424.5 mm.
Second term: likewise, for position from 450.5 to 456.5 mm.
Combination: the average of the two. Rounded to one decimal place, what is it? 5.5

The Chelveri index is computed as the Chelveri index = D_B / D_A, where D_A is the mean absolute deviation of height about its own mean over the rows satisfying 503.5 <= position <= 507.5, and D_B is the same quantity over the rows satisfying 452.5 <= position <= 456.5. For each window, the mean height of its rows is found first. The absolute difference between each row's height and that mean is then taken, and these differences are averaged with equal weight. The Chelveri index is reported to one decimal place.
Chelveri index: 2.1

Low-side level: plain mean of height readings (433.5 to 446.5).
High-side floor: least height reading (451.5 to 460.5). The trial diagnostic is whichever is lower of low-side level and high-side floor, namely 5.57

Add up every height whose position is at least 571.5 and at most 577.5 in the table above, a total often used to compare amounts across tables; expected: 34.9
